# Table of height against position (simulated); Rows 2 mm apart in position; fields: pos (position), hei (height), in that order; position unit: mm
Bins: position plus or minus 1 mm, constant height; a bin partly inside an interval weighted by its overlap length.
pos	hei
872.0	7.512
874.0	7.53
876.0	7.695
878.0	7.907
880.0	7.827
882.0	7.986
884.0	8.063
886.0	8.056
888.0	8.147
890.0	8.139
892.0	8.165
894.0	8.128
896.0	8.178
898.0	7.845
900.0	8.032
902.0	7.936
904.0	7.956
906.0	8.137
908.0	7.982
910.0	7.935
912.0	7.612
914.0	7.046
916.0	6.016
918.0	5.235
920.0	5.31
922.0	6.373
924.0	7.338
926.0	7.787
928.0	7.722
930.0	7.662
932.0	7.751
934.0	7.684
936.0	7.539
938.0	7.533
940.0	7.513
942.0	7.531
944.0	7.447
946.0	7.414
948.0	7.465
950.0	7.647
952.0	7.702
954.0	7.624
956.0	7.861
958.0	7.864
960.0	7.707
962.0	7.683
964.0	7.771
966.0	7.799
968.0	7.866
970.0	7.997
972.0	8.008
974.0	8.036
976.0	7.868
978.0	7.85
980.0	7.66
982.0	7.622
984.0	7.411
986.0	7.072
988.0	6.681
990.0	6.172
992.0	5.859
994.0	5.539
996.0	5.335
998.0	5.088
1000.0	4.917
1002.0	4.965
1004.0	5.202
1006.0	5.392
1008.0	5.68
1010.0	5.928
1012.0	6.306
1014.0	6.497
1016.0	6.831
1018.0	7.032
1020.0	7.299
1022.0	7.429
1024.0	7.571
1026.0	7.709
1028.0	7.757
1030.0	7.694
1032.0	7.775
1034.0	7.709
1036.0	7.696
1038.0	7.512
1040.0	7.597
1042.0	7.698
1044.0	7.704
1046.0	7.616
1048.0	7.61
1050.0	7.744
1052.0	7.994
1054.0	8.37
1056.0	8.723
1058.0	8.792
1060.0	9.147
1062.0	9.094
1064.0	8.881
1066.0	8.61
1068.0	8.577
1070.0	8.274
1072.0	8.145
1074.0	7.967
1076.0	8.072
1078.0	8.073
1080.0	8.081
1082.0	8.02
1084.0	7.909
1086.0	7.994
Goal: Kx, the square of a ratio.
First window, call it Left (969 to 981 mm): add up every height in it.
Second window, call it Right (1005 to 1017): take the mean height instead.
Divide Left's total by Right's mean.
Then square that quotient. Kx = 60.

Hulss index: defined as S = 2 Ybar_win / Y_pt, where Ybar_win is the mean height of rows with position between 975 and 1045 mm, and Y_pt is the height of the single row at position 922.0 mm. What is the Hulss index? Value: 2.1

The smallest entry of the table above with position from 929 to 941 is 7.513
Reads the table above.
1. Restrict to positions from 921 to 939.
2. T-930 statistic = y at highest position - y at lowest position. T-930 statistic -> 1.2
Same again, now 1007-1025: 1.9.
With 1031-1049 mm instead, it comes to -0.2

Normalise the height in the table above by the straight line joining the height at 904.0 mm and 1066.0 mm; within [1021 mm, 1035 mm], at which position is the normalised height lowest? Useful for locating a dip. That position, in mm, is 1022.0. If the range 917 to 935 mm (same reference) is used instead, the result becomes 918.0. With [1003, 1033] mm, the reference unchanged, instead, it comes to 1004.0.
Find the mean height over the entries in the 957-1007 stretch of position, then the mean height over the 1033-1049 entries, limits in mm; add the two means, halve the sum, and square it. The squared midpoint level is 52.5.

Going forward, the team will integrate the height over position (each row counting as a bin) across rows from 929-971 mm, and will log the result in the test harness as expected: 322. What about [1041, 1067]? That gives 216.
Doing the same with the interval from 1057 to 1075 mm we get 155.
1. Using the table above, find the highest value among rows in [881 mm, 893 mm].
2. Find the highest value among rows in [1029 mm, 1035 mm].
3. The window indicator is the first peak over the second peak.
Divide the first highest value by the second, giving 1.05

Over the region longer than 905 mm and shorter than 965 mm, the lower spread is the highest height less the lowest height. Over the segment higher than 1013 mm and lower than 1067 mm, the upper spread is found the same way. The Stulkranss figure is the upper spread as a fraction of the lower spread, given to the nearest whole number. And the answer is 1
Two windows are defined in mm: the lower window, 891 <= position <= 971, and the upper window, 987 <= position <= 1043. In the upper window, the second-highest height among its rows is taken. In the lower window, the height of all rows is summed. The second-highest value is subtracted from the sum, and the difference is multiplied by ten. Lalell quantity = 2940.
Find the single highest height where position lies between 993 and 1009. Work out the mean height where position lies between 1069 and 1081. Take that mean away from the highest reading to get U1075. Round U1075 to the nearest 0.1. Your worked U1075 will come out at -2.4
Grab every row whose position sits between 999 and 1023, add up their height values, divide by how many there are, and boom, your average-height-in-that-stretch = 6.1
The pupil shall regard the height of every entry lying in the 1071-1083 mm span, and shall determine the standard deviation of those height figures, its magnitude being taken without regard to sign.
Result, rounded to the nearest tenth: 0.1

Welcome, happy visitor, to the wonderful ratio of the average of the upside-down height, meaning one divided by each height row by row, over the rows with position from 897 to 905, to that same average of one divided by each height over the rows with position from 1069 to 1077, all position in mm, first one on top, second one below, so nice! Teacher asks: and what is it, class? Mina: 1.02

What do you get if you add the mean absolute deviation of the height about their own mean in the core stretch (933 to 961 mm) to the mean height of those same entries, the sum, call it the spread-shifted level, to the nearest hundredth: 7.73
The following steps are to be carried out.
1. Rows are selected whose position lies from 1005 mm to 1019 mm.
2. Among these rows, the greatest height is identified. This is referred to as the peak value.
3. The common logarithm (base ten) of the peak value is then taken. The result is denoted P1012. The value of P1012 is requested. 0.85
